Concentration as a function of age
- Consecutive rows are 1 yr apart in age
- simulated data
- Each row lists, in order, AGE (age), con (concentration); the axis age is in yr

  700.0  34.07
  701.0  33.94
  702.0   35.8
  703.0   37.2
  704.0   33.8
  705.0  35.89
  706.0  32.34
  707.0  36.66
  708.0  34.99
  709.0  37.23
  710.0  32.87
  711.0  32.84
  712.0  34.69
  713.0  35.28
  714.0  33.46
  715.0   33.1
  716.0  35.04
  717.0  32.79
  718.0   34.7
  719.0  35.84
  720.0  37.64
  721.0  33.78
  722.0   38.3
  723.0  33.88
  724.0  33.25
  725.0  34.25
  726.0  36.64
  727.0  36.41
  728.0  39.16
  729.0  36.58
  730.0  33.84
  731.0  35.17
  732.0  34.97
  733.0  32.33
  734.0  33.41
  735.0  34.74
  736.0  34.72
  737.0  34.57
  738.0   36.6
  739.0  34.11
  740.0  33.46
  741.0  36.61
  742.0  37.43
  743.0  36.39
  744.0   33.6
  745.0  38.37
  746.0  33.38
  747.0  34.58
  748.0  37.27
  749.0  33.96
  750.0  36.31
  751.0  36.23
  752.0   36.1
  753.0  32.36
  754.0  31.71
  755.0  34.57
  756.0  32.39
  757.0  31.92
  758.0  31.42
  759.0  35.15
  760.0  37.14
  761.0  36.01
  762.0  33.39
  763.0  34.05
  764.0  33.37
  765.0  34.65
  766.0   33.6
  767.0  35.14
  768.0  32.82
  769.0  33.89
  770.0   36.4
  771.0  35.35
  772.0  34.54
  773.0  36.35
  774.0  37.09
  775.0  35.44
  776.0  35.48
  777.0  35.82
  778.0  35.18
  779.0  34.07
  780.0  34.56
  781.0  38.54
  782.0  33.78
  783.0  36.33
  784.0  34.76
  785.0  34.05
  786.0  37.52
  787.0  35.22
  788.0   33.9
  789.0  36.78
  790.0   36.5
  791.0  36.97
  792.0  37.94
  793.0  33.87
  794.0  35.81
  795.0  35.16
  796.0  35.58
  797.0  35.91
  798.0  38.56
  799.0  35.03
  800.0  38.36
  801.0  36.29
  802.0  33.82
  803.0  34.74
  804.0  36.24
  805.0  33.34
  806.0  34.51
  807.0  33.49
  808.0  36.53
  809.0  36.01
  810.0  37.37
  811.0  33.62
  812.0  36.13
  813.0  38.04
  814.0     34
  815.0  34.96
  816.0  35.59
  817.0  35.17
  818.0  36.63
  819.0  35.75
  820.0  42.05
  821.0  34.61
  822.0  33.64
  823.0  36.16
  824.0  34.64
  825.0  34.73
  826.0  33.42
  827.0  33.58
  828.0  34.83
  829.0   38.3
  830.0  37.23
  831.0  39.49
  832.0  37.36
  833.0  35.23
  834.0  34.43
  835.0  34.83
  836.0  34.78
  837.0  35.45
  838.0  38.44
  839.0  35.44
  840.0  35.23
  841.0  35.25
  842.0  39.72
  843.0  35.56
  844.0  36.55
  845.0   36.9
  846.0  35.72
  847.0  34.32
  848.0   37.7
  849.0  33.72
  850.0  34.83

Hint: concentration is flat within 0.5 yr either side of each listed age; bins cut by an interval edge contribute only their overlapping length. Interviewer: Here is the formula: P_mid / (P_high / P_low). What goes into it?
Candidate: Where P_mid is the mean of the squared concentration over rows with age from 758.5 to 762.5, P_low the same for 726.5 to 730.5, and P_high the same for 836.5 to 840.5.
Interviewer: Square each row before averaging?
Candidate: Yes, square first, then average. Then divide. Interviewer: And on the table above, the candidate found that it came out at 1283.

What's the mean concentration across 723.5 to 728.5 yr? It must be 35.9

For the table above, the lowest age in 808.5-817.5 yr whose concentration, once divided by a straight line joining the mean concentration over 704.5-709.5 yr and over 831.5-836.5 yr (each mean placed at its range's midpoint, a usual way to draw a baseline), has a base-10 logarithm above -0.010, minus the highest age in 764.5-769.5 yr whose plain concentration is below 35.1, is 40 yr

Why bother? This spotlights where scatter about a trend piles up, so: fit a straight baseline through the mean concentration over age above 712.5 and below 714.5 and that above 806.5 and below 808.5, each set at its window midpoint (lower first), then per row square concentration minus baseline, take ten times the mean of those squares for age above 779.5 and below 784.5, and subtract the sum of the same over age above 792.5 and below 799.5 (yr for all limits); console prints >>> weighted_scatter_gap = 18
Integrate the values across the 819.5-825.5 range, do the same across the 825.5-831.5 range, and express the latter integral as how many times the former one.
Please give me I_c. 1.00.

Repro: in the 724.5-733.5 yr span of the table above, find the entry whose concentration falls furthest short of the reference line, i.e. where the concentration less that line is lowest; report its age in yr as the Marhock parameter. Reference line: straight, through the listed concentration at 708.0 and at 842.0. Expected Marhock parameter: 733.0 yr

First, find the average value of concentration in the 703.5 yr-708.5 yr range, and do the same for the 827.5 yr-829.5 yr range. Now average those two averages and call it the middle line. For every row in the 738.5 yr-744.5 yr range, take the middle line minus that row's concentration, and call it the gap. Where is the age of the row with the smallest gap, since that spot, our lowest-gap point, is 742.0 yr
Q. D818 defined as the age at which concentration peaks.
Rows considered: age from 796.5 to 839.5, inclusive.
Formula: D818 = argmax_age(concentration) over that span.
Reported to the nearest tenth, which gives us 820.0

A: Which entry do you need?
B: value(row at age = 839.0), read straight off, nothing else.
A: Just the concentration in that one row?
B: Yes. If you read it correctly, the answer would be 35.44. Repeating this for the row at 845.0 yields 36.9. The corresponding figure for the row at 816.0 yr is 35.59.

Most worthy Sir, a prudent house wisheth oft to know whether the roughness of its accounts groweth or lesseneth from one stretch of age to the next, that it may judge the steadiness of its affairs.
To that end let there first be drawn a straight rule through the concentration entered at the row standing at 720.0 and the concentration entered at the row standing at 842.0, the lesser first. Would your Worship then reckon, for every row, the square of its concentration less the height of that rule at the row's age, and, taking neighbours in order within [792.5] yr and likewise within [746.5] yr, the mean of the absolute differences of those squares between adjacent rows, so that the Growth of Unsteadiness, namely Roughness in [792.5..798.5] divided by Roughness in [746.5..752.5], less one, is -0.21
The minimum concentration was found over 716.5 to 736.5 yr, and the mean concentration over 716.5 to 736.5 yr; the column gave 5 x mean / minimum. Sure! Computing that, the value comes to 5.43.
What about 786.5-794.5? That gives 5.30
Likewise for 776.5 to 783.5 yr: 5.25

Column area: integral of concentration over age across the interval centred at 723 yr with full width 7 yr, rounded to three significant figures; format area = 248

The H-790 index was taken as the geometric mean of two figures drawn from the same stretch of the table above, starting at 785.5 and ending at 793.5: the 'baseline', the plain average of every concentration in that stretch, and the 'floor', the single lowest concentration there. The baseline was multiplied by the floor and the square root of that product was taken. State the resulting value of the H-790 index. 35.0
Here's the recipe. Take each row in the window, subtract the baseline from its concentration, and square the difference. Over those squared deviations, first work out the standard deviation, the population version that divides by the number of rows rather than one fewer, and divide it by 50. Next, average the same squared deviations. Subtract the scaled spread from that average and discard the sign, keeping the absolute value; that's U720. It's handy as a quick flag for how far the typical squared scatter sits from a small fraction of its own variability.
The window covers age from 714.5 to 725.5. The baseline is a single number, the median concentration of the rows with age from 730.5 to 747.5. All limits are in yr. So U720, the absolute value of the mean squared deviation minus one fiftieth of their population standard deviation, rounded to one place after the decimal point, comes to 2.9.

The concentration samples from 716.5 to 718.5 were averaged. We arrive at 33.7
